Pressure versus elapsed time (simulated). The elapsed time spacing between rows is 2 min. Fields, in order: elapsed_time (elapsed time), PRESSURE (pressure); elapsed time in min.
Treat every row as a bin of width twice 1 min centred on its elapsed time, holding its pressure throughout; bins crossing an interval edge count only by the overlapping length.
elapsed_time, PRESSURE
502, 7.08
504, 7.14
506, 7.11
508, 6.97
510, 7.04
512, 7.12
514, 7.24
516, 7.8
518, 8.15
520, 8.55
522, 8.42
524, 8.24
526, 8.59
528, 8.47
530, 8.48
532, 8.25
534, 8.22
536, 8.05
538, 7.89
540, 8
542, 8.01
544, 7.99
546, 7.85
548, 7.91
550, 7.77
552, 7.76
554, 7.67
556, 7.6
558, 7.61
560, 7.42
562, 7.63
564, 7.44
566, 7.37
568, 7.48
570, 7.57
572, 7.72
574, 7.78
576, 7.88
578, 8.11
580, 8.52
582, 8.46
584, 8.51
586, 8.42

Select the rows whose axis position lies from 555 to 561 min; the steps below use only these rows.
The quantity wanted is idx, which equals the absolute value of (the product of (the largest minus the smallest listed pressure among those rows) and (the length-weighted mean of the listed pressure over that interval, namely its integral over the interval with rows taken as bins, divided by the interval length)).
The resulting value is 1.4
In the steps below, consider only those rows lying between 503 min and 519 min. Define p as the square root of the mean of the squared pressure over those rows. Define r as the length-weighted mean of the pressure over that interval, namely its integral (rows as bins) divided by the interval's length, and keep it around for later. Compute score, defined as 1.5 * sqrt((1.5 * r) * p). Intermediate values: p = 7.3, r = 7.3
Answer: 13.5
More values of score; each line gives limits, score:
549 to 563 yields 14.0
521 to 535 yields 15.4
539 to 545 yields 14.7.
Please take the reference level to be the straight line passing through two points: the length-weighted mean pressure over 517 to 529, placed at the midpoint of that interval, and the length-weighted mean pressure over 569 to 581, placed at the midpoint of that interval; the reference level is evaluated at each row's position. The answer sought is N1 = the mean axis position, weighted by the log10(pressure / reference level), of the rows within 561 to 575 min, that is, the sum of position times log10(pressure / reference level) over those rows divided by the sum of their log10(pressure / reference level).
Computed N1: 566.8 min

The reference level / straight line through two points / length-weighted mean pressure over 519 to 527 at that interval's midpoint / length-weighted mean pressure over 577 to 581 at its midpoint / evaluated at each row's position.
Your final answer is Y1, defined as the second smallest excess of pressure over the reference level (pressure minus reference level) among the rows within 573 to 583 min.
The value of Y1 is -0.44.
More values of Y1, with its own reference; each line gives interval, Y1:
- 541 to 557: -0.71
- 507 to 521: -1.44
